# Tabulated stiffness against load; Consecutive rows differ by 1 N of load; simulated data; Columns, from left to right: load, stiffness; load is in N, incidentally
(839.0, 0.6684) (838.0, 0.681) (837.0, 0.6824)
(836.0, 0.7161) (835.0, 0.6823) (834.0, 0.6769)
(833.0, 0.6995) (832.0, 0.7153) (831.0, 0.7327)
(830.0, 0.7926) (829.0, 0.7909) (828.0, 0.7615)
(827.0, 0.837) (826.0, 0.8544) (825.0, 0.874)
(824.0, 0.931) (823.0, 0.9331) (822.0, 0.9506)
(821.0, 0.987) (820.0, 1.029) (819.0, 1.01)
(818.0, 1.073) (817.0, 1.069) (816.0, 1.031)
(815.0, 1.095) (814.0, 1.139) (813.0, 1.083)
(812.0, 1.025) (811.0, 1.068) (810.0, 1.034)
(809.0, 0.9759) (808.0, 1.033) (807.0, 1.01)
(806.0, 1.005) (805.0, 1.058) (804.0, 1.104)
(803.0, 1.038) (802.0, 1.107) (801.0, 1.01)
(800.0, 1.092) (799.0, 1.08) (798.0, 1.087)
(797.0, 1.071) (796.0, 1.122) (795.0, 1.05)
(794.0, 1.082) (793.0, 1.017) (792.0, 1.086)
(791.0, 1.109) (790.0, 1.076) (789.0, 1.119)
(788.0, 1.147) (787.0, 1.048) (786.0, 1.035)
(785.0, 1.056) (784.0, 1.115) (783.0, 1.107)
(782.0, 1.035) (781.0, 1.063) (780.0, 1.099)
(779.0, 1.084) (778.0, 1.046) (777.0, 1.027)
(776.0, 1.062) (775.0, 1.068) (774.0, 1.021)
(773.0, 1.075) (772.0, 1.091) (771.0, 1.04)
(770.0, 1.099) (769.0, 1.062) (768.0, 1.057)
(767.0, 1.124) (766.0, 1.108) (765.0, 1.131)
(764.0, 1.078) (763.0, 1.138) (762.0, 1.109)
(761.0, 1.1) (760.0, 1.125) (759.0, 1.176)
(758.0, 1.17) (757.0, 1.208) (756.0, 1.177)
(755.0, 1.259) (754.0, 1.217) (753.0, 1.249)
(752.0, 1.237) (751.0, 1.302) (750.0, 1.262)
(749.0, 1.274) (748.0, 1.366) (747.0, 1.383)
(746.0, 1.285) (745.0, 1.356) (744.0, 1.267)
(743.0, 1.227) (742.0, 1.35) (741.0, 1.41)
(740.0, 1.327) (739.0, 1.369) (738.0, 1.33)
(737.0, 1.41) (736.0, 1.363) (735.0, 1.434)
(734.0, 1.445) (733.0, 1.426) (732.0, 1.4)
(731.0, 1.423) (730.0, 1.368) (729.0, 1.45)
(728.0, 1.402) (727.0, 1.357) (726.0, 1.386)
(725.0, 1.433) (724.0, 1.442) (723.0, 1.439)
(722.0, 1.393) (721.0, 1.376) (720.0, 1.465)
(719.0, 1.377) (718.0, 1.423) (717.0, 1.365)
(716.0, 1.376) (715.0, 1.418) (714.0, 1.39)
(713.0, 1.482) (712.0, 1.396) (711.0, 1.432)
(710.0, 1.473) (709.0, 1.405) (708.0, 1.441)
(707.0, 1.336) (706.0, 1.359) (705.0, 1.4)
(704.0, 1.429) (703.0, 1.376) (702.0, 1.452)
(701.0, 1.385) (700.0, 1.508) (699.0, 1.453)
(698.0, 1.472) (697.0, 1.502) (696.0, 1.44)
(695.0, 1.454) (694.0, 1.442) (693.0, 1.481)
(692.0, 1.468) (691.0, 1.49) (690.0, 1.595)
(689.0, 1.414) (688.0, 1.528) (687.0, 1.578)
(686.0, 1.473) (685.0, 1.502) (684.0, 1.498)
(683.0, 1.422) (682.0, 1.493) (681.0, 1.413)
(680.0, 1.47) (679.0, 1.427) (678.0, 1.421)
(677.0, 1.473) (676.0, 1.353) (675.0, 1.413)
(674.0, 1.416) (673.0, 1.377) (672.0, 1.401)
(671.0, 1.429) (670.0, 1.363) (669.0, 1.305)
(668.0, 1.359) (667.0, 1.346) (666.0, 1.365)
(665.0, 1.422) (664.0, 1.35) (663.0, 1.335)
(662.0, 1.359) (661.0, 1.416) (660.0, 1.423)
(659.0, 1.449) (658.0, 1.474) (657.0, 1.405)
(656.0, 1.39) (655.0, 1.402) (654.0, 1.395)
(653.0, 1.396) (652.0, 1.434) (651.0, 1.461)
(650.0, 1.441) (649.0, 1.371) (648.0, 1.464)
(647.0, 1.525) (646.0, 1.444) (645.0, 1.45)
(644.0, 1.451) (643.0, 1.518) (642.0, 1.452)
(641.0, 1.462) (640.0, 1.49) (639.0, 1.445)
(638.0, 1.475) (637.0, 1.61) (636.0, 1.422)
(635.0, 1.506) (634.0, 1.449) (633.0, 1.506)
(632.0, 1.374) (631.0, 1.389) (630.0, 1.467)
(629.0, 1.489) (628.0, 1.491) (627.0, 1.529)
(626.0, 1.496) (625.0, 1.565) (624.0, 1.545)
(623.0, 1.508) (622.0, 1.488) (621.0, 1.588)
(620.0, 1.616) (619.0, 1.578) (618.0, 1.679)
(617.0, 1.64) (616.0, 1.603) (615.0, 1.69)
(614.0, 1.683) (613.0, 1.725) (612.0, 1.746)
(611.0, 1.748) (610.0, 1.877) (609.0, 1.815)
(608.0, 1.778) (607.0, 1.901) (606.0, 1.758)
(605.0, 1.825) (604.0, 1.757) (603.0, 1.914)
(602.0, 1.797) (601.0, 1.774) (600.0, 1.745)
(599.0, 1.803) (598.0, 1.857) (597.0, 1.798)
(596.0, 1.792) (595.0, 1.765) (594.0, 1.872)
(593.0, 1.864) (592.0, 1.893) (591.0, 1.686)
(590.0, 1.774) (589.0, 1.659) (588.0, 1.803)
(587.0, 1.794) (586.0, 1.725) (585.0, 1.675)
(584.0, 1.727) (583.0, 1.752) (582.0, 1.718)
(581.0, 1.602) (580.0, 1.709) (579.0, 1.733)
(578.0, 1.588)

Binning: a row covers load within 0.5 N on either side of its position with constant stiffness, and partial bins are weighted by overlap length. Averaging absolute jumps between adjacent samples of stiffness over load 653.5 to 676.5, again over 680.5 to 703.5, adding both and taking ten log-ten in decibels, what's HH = -10.2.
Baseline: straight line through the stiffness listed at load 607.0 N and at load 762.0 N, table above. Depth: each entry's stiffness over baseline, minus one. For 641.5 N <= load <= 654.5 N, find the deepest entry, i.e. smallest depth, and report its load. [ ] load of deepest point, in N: 649.0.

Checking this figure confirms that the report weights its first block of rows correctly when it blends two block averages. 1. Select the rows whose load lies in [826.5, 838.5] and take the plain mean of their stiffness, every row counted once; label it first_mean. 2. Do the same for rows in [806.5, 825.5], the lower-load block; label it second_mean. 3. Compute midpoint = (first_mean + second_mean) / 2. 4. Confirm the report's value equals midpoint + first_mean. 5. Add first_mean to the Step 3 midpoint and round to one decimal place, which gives 1.6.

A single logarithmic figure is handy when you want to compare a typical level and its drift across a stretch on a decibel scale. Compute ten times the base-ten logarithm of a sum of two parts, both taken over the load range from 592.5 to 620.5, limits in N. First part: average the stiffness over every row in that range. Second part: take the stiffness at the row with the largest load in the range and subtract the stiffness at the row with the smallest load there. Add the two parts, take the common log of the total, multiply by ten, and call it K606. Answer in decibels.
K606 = 1.8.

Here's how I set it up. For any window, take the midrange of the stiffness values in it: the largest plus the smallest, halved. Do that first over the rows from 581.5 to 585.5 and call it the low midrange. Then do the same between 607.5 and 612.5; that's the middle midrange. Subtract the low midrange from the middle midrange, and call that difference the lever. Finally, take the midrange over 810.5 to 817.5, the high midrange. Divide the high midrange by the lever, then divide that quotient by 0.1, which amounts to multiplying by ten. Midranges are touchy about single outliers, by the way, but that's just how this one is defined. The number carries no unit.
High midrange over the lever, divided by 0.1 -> 110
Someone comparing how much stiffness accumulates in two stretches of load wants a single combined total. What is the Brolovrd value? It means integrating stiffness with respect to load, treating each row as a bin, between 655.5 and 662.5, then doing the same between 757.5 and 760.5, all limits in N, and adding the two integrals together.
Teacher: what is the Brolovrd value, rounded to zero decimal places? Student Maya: 13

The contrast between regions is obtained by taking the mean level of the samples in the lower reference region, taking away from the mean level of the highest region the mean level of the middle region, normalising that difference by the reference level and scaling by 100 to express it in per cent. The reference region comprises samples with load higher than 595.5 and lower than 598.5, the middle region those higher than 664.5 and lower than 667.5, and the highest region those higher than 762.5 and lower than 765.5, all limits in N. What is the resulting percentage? -14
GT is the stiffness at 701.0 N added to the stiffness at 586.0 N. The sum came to 3.1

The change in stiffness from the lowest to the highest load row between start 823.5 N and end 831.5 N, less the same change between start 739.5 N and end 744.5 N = -0.14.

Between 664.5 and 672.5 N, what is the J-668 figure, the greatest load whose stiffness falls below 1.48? 672.0 N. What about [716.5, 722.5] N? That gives 722.0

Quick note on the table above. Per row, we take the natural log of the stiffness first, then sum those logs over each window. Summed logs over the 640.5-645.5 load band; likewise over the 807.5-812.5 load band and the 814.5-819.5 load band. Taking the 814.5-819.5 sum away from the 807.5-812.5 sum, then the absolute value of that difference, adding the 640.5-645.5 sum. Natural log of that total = 0.72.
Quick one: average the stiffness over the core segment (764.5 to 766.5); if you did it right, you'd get 1.12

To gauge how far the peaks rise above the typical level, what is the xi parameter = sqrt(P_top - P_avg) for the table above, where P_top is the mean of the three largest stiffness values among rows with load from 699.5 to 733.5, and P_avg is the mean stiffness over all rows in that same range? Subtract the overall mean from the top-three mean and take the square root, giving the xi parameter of 0.276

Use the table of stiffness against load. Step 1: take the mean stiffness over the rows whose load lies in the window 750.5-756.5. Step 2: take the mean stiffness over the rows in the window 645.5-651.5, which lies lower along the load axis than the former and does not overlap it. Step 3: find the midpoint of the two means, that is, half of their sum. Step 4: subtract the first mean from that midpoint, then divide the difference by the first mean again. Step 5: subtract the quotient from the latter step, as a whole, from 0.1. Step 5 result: 0.01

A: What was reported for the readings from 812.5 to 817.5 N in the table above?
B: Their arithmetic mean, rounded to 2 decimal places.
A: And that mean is 1.08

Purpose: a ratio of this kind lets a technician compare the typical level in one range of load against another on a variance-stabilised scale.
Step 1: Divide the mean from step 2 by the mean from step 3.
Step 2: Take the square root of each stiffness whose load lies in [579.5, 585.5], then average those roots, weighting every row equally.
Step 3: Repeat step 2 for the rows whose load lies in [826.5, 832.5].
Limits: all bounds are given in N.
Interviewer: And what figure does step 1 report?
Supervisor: 1.48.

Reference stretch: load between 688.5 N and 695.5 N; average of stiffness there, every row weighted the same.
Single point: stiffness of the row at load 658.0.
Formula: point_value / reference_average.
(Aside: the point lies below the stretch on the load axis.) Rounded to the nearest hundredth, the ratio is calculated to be 1.00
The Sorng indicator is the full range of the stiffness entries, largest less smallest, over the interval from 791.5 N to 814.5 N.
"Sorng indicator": 0.163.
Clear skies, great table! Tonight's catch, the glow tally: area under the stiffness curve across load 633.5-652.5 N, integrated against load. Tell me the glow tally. 27.9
